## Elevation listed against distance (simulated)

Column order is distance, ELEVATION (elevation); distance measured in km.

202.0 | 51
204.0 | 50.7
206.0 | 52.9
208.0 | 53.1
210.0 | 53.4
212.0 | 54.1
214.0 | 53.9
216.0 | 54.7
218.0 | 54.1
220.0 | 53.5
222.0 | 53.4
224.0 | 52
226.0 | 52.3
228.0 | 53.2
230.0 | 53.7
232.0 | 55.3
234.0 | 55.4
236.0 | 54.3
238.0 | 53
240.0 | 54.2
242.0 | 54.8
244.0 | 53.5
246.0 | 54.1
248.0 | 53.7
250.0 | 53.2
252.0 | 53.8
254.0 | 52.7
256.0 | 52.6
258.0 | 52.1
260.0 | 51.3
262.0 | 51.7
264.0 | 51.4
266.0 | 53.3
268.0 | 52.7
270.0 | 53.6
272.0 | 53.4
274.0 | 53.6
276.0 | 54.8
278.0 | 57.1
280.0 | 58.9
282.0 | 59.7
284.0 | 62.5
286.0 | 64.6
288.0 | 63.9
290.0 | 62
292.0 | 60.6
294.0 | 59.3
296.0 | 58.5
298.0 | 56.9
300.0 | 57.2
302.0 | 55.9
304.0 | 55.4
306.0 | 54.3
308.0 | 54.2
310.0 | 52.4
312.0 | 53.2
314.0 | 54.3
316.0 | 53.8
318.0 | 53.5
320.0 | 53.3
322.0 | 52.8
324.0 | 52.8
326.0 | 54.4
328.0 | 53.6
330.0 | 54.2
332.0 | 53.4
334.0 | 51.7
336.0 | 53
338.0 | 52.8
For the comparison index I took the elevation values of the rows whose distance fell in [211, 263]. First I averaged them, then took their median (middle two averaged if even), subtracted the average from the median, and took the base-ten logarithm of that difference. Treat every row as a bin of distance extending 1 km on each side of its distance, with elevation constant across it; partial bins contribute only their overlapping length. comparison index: -0.94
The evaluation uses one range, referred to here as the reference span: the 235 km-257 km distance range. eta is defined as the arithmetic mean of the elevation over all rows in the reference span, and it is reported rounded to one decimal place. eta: 53.6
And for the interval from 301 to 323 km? 53.9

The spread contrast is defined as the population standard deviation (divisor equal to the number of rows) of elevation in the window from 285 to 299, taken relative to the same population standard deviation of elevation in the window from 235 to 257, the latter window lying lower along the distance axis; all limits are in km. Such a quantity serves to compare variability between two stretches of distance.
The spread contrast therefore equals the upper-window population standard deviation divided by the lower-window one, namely 3.9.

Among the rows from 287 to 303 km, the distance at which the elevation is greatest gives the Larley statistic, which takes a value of 288.0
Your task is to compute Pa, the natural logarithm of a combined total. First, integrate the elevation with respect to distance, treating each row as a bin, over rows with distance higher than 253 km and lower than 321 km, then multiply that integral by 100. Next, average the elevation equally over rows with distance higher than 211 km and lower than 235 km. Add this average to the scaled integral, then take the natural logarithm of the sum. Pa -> 12.8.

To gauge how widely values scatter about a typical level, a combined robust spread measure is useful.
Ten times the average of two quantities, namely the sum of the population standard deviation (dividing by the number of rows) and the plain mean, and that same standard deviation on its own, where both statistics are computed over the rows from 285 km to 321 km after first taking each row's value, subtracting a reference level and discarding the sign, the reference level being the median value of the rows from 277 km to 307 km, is 38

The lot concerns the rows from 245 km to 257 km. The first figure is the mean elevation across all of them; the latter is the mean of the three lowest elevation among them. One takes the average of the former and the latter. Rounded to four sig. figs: 53.09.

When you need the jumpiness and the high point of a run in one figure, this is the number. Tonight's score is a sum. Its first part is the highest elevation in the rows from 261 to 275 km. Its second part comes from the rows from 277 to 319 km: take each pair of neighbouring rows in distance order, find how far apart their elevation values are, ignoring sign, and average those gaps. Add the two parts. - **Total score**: 55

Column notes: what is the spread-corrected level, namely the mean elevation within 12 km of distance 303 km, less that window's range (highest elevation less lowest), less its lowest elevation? -4.6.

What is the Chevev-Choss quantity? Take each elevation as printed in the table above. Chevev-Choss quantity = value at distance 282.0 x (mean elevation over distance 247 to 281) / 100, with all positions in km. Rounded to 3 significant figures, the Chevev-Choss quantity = 32.0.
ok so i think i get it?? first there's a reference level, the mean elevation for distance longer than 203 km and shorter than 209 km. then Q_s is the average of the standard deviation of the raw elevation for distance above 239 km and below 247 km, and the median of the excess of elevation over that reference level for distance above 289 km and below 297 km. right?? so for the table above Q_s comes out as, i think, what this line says 4.1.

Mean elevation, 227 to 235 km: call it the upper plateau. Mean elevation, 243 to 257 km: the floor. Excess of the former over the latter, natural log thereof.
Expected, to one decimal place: 0.0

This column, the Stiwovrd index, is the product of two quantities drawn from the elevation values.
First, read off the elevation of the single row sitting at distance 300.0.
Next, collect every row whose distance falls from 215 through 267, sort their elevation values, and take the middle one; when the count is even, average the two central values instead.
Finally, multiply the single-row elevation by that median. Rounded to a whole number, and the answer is 3057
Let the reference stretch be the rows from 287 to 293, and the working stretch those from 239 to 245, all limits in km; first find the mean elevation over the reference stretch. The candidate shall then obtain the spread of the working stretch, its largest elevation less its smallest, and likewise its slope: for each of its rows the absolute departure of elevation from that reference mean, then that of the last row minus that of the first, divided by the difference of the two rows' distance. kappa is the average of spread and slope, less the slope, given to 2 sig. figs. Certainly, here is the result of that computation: 0.56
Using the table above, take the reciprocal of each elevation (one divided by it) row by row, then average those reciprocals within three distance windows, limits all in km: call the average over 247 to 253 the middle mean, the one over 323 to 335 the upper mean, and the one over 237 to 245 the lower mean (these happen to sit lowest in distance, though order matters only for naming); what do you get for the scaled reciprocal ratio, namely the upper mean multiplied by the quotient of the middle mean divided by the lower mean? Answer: 0.0189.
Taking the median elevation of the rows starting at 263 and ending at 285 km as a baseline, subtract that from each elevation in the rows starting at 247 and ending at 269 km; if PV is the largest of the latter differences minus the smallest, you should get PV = 2.5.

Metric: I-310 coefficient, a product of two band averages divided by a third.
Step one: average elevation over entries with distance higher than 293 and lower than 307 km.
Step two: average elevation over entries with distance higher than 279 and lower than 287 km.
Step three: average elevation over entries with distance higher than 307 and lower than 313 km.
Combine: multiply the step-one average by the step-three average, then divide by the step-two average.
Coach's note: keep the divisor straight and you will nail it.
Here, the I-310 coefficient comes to 49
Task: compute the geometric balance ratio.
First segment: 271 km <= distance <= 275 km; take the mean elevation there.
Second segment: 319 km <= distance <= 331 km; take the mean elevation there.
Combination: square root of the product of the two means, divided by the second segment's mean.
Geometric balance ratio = 1.00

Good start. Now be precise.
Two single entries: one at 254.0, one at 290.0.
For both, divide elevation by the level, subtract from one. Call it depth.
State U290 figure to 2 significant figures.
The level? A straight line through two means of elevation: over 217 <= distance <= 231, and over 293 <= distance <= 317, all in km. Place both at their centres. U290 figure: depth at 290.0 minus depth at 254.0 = -0.15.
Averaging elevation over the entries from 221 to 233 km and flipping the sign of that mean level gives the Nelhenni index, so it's -53.3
